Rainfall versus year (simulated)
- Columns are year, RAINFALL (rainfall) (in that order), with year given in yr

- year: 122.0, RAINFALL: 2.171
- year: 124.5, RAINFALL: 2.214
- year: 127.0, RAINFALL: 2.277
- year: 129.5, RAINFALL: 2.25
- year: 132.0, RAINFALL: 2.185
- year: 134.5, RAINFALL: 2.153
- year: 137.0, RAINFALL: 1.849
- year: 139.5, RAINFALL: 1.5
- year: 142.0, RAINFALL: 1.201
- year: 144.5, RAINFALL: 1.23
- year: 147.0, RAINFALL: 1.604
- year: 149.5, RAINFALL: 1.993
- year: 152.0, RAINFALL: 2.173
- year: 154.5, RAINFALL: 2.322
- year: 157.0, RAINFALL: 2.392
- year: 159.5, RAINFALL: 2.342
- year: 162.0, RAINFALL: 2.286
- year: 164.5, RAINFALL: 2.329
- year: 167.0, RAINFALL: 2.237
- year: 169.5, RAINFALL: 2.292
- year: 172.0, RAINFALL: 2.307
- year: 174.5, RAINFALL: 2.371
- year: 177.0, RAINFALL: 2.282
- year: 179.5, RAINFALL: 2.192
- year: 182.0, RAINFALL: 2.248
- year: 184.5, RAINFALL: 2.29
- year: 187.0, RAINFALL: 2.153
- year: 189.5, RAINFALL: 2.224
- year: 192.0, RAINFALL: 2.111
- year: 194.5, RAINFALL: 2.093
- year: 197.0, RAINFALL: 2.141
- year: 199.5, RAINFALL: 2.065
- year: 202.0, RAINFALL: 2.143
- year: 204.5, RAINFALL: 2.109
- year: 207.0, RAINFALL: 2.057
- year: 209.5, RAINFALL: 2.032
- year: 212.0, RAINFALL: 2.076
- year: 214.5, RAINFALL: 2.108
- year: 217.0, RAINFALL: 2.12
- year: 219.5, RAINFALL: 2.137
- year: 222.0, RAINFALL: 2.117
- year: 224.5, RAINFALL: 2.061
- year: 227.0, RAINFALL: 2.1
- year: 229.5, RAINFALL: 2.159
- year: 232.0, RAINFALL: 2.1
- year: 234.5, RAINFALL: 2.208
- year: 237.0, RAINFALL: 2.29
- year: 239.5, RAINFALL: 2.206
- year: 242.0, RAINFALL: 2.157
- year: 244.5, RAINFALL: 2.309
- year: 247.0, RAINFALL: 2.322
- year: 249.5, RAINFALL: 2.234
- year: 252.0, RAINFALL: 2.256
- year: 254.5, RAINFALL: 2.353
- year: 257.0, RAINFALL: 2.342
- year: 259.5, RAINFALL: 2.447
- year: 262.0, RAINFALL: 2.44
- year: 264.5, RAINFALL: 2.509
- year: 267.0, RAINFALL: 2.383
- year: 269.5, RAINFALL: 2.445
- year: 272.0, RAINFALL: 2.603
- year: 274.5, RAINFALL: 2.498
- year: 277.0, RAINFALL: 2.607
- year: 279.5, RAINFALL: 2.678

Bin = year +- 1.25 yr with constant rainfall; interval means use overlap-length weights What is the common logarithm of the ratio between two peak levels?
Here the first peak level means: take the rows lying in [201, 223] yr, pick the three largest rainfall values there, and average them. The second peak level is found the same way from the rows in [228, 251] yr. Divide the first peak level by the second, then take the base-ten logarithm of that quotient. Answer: -0.034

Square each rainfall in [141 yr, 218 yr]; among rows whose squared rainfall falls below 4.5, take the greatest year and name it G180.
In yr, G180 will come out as 217.0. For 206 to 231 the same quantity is 227.0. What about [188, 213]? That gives 212.0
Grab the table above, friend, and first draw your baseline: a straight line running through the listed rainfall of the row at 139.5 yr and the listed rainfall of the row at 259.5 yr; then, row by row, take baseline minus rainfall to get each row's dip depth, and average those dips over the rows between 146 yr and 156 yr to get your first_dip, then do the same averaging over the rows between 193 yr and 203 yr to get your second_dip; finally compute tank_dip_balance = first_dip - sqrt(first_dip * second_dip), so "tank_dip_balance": -0.7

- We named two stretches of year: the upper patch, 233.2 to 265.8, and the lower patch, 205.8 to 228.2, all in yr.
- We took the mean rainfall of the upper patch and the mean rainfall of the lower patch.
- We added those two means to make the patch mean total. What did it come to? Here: 4.40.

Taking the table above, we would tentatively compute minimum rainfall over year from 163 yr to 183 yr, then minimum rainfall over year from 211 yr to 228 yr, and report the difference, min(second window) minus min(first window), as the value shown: -0.1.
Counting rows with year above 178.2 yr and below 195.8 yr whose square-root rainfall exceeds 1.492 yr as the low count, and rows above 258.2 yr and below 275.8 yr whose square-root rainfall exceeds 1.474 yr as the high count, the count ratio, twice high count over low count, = 7.0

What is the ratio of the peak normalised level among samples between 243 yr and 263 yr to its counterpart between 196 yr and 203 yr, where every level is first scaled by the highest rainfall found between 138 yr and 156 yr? 1.14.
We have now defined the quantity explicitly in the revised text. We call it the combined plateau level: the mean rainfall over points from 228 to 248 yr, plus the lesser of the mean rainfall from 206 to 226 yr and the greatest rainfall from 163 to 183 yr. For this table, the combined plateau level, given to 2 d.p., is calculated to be 4.31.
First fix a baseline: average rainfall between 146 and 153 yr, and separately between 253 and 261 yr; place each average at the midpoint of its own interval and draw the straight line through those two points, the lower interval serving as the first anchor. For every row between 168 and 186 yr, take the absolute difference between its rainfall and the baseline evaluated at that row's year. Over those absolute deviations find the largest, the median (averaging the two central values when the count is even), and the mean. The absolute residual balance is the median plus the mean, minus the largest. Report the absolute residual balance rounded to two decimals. 0.14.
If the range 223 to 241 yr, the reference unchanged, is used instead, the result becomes 0.04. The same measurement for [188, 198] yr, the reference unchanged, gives -0.07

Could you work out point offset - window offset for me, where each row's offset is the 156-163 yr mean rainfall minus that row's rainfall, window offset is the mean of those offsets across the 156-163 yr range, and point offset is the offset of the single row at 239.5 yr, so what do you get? 0.13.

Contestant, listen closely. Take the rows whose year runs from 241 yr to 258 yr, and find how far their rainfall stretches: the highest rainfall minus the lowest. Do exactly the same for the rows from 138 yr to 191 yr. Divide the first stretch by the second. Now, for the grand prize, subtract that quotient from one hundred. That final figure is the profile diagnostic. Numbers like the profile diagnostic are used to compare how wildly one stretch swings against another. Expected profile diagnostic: 99.8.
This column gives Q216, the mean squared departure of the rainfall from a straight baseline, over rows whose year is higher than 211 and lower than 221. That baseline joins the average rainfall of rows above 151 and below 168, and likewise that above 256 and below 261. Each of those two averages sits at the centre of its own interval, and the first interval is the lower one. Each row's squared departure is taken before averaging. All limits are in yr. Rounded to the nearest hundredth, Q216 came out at 0.06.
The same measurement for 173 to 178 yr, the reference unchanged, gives 0.00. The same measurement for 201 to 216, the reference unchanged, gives 0.07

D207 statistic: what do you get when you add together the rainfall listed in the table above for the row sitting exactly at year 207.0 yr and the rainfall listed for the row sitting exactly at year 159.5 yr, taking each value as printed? 4.40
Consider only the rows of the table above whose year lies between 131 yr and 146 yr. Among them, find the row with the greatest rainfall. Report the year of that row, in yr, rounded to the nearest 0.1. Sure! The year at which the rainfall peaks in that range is 132.0 yr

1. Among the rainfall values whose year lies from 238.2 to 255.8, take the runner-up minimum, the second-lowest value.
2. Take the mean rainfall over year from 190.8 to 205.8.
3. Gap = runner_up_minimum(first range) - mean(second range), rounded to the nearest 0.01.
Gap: 0.10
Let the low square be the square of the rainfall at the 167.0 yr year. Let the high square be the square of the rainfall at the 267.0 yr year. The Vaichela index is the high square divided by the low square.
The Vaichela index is 1.13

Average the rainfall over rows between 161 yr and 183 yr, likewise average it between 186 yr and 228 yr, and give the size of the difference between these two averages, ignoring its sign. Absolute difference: 0.17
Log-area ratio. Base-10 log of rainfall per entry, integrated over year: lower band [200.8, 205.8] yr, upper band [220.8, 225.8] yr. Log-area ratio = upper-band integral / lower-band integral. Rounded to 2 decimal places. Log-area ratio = 0.98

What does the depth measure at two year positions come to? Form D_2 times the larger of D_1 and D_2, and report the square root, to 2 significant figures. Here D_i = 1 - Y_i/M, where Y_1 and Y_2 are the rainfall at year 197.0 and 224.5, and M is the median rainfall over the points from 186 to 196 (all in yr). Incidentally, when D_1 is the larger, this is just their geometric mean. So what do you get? 0.033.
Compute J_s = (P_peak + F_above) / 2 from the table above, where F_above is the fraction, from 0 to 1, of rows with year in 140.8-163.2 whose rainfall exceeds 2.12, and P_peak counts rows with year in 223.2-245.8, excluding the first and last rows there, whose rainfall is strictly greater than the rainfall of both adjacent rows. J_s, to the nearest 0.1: 1.3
